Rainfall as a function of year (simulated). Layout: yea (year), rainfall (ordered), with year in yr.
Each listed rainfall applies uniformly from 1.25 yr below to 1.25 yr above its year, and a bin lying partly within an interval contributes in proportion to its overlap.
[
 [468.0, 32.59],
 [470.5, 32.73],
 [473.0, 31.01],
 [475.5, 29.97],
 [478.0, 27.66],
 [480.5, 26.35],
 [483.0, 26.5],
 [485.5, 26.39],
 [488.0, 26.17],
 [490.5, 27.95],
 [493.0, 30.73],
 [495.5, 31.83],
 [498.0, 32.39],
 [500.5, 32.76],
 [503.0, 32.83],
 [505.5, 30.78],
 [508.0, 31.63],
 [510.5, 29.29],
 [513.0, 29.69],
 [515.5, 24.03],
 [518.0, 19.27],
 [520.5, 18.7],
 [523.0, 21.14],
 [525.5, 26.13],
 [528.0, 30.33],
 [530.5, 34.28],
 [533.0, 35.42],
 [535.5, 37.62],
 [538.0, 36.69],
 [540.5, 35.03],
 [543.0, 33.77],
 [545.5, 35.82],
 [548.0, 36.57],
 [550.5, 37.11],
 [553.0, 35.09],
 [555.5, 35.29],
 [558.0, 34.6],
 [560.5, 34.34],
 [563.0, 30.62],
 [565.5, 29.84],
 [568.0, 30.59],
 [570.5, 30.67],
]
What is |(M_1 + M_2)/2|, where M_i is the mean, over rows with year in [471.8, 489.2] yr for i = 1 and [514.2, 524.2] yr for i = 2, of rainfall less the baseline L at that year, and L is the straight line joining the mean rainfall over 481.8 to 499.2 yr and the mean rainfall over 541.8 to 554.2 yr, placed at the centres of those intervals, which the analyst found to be 5.7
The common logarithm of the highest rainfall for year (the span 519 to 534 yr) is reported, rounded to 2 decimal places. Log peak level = 1.55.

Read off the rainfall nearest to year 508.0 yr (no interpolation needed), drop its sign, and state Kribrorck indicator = 32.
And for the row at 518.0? 19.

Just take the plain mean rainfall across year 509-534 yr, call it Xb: 27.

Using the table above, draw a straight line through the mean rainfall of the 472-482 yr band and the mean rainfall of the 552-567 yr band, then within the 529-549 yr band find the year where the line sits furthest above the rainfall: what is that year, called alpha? 543.0 yr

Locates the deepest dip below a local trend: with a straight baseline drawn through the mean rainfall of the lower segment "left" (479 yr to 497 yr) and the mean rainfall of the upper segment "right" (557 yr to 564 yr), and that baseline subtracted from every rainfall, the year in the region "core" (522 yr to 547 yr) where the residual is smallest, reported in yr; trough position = 523.0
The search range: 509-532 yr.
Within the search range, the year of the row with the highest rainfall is 530.5 yr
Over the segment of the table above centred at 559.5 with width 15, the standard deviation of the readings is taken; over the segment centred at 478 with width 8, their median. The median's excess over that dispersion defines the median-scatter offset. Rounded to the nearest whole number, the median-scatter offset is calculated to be 25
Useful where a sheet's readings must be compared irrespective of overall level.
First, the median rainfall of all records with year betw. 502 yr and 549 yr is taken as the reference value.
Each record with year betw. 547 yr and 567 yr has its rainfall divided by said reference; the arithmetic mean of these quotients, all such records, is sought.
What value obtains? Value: 1.08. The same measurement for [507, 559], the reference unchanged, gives 0.99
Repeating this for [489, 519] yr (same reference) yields 0.93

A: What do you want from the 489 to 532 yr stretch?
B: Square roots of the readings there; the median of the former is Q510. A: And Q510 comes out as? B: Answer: 5.51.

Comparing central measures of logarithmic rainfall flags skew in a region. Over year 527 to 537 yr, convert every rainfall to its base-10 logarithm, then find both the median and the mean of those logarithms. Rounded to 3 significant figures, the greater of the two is 1.54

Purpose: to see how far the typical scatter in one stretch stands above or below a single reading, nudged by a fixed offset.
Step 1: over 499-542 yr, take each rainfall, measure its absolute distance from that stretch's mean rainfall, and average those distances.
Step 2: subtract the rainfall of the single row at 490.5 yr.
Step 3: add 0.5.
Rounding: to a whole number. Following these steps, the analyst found -23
